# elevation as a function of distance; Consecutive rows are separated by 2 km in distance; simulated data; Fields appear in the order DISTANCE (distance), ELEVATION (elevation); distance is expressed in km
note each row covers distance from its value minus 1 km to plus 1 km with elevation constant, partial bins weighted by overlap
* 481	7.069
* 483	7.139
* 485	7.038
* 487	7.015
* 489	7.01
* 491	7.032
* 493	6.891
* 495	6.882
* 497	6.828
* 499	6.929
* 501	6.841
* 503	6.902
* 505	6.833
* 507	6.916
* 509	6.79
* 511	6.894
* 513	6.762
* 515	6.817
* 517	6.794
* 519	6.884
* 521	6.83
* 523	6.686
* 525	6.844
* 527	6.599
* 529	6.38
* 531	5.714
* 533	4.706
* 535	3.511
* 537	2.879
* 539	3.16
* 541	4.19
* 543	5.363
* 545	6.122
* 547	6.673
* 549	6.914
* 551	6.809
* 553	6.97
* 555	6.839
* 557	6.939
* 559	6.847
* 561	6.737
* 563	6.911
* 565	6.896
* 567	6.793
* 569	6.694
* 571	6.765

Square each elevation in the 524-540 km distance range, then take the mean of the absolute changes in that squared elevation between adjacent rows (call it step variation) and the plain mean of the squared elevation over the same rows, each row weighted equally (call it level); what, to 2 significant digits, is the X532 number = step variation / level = 0.21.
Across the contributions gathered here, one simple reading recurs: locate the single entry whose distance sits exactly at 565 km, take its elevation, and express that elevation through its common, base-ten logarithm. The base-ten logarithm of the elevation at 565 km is 0.839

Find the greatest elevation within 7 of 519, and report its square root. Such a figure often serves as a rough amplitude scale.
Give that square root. 2.624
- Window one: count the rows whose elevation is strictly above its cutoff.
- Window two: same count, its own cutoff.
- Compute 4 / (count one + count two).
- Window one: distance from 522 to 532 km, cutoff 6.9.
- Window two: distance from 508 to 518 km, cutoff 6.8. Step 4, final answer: 2.0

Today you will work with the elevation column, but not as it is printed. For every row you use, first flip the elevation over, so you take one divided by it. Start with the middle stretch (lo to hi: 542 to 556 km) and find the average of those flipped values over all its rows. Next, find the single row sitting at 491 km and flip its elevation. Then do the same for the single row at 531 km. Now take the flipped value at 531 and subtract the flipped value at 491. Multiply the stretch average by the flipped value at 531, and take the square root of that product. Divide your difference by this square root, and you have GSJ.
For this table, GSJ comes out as 0.20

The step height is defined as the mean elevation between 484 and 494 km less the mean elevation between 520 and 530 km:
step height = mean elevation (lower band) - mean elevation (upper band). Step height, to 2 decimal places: 0.33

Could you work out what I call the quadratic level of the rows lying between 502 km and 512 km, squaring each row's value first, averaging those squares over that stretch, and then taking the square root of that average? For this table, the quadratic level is 6.87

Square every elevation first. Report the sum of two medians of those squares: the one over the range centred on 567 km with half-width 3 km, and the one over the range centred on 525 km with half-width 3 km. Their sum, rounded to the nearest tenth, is 90.8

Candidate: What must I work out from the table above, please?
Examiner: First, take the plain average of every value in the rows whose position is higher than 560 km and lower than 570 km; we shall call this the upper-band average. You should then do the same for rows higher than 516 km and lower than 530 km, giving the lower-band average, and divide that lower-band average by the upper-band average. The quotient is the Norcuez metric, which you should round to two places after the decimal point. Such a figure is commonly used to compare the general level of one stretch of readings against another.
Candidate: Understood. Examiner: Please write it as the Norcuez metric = 0.99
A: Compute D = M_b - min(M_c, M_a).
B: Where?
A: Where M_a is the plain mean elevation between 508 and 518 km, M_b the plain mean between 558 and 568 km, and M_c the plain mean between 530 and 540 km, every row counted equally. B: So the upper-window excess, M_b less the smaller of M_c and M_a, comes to 2.8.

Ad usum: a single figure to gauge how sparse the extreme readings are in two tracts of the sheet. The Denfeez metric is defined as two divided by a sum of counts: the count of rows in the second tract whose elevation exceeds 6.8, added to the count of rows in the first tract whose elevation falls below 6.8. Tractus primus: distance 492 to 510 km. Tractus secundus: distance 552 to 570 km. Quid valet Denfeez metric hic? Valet 0.29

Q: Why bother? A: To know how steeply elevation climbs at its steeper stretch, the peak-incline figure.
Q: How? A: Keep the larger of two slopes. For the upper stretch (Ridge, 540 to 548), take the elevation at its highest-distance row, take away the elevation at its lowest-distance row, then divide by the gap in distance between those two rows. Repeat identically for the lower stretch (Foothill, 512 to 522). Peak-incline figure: 0.414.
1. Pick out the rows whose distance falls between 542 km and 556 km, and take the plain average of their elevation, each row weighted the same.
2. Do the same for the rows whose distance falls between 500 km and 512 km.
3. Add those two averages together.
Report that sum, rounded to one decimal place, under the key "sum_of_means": 13.4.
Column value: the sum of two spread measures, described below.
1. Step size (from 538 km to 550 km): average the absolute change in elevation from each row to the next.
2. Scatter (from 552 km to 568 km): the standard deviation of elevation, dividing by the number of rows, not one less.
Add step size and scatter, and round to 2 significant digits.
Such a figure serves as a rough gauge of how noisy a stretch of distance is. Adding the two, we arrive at 0.82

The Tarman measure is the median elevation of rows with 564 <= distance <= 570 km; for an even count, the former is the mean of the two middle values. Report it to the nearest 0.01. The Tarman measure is 6.79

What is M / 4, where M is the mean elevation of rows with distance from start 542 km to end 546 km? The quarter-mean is 1.44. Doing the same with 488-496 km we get 1.74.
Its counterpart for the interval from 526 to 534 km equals 1.46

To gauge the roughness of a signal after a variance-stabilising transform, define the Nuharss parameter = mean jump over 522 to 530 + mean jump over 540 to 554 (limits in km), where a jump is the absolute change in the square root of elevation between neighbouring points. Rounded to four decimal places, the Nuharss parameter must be 0.1457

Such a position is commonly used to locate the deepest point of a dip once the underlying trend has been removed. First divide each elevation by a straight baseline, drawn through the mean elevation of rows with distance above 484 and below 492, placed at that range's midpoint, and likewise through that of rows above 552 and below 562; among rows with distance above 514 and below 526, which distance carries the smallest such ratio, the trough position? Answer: 523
